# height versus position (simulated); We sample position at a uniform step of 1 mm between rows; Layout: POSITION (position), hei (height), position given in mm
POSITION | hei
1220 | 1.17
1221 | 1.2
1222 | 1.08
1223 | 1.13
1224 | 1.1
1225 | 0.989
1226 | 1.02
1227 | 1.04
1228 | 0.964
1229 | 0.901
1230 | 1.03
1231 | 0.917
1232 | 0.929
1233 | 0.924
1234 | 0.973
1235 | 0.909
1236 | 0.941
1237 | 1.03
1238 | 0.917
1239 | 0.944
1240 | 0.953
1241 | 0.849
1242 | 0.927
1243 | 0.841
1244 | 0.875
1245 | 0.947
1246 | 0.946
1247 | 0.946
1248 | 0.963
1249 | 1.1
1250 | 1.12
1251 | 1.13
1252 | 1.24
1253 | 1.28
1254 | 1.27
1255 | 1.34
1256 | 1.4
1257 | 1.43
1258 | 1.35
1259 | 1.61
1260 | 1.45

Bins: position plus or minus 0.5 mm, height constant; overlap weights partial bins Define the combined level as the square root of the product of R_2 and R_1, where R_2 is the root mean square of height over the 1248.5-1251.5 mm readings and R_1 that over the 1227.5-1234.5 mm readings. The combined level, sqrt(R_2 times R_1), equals 1.03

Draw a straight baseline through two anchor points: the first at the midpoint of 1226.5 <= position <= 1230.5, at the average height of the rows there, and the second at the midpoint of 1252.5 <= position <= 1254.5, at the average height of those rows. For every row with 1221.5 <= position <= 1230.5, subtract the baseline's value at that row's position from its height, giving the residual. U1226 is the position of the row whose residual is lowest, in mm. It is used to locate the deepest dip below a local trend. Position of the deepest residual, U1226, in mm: 1229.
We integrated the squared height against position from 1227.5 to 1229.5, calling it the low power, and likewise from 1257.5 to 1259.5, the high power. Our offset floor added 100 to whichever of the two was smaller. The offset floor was 102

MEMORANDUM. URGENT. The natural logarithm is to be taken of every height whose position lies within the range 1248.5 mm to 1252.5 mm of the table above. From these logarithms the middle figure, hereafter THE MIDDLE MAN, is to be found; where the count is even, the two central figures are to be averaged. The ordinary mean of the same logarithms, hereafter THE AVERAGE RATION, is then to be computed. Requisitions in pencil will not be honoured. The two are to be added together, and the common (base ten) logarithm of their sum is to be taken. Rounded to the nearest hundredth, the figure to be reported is -0.59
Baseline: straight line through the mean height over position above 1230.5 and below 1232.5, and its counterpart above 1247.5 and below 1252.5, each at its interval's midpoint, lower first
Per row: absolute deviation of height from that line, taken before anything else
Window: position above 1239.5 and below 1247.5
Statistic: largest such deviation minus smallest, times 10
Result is 1.4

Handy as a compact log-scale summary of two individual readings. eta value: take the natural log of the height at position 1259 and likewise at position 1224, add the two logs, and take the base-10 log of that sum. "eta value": -0.2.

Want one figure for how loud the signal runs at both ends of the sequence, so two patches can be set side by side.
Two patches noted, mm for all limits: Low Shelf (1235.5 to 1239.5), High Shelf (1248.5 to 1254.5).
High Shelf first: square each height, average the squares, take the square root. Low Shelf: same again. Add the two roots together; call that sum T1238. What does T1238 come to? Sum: 2.15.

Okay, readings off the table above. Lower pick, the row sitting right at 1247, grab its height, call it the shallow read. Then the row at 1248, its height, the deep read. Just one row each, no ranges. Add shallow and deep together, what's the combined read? 1.91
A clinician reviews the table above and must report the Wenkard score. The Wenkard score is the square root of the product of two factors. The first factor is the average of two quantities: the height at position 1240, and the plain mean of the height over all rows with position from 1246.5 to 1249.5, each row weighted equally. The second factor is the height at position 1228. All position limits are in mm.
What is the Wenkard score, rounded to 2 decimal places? 0.97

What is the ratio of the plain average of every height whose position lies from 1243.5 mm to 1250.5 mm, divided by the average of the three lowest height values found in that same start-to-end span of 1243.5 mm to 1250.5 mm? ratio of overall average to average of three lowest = 1.07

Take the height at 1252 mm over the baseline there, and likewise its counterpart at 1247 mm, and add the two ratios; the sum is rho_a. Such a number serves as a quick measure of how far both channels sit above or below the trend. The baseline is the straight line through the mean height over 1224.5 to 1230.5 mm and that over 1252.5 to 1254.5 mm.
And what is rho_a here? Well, 1.77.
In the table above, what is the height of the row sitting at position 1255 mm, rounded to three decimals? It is 1.340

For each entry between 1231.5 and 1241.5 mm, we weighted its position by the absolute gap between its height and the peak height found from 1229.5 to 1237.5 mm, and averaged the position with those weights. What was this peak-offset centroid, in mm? 1236.8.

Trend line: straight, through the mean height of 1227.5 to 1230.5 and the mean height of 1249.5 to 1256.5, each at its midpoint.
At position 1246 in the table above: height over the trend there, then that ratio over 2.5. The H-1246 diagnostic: 0.323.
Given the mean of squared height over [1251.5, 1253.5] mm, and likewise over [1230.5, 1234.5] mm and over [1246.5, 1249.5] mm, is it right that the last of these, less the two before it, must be -1.45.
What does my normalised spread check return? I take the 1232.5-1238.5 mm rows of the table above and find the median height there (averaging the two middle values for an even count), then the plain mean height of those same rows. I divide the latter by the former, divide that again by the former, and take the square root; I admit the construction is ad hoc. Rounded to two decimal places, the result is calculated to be 1.04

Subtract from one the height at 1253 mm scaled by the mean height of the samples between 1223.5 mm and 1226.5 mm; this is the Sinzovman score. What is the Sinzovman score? -0.24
